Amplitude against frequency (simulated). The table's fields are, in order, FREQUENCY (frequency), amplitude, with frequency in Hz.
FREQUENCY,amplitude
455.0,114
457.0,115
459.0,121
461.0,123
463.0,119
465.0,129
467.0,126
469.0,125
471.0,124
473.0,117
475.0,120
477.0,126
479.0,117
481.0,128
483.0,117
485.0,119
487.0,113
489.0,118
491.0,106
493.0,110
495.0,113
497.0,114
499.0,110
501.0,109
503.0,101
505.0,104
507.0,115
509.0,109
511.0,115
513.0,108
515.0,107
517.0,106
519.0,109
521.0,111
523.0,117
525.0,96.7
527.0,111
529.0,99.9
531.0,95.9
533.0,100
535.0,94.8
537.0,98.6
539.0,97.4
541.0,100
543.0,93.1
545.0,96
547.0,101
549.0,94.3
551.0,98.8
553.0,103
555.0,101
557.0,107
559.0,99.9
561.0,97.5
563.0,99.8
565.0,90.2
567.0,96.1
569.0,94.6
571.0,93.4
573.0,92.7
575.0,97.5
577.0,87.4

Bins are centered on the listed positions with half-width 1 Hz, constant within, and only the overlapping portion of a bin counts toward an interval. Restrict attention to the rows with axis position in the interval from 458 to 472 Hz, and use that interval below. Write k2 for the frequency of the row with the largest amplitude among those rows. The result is 465.0 Hz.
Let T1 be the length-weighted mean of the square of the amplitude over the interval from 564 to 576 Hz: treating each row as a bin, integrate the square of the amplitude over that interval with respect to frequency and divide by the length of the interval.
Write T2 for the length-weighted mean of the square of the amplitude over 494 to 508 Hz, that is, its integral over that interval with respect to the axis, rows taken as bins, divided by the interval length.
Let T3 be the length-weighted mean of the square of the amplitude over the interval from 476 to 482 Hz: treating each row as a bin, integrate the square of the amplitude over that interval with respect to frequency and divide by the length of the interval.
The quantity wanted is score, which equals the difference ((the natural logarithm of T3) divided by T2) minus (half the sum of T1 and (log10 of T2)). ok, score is -4431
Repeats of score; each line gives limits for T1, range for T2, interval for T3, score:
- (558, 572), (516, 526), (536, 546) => -4608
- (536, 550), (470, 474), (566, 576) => -4730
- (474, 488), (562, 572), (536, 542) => -7214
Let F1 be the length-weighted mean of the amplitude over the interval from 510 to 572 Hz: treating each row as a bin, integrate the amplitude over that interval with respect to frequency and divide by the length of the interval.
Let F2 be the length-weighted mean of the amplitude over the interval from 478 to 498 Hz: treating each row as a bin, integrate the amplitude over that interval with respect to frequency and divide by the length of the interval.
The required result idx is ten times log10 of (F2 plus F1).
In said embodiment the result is 23.36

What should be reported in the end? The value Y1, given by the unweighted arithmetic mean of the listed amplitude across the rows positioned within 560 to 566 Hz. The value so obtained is 96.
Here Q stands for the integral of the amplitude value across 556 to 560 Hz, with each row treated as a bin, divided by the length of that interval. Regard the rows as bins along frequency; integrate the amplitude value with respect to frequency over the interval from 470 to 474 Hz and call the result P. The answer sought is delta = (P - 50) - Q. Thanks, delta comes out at 329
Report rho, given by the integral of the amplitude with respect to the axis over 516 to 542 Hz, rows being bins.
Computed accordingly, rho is 2675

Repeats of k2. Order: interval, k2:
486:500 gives 489.0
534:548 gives 547.0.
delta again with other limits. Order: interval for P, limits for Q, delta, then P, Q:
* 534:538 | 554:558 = 233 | 387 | 104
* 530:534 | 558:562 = 243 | 392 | 99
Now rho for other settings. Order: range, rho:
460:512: 6054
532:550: 1750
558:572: 1343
